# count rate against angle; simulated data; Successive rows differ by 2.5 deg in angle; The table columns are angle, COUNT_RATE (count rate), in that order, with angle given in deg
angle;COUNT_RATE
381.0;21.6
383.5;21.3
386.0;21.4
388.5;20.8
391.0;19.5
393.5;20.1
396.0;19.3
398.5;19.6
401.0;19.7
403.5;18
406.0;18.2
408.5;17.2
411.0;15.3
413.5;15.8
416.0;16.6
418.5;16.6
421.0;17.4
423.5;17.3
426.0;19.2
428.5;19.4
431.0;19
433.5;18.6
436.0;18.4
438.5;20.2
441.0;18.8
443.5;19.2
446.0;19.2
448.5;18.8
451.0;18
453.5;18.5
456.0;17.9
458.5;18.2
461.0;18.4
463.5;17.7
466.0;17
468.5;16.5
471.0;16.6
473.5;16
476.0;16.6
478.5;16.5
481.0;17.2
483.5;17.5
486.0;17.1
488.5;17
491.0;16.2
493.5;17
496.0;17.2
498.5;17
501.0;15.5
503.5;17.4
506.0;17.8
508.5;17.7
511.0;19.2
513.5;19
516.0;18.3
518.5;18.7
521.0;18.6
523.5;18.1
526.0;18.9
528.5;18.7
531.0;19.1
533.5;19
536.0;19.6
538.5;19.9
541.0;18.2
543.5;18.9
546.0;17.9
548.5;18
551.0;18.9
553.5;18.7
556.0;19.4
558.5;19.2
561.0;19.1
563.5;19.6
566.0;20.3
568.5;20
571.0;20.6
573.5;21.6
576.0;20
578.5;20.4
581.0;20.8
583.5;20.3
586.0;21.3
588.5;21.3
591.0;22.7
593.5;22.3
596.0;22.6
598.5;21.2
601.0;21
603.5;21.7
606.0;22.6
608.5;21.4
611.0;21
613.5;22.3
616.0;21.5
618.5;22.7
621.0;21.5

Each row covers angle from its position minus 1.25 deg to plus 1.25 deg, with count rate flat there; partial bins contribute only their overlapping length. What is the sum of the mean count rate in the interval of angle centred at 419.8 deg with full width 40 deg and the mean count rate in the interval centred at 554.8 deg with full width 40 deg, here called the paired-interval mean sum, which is 37.3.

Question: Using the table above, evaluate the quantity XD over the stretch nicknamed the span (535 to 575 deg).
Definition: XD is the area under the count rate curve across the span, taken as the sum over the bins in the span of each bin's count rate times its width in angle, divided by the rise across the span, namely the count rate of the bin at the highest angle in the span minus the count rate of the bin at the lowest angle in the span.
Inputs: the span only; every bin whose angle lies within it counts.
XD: 387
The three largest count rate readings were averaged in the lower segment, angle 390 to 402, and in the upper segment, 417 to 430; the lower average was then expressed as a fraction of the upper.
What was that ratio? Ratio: 1.06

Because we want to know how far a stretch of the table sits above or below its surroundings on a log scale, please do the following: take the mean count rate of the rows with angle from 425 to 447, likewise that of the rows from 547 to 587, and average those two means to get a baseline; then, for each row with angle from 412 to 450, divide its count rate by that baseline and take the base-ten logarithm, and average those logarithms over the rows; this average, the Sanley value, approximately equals -0.03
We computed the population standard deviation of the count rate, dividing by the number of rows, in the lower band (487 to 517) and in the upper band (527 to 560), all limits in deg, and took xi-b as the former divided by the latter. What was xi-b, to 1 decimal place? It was 1.8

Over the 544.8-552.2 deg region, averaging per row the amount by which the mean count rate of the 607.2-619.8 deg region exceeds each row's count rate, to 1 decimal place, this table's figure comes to 3.5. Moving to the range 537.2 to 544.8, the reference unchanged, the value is 2.8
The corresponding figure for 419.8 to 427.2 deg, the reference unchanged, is 3.8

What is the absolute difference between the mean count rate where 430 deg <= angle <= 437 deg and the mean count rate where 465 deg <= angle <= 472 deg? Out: 2.0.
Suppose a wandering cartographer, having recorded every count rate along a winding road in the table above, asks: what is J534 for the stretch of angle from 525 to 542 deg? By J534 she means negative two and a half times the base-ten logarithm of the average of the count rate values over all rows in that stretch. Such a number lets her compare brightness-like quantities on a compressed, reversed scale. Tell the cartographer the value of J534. -3.20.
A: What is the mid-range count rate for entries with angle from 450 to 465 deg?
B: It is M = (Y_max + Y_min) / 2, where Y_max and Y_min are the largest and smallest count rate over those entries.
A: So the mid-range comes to 18.1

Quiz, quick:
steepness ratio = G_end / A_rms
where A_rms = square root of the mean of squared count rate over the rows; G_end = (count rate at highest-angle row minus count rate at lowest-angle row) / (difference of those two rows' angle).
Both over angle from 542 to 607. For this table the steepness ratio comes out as 0.0029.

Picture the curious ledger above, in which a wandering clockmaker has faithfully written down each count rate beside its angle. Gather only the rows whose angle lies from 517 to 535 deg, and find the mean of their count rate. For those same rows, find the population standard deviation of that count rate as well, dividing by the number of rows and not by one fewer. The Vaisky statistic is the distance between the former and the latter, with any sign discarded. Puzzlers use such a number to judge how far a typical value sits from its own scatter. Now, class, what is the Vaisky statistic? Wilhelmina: 18.4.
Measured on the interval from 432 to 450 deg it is 18.5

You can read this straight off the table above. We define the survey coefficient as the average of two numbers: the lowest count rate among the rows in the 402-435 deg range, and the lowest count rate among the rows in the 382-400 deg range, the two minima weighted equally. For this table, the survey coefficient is 17.3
